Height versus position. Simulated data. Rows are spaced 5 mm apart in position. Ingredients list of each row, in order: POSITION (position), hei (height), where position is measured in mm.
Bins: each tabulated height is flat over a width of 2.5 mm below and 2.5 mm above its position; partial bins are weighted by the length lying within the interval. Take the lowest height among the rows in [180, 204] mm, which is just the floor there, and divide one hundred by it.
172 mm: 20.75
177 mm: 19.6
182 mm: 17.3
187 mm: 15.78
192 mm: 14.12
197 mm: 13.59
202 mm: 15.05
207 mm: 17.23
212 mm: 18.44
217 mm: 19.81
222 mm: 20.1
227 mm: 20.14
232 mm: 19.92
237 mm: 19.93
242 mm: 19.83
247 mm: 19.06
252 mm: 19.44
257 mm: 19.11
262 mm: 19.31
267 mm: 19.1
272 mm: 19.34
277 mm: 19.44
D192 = 7.4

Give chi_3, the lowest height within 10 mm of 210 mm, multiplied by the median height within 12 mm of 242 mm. 298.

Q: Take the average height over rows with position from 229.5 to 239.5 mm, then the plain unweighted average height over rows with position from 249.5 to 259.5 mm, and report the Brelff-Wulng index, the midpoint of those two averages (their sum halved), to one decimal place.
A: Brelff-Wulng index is 19.6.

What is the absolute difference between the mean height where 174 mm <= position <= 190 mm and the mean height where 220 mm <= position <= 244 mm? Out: 2.4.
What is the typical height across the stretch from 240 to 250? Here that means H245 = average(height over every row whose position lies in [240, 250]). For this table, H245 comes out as 19.4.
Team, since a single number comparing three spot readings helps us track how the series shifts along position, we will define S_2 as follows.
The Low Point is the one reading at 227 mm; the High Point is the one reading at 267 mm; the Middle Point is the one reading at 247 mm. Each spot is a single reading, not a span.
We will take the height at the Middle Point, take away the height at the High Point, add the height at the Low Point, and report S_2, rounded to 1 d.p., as 20.1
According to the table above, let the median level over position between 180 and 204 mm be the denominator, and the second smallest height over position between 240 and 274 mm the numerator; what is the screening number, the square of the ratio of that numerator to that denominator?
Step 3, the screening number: 1.61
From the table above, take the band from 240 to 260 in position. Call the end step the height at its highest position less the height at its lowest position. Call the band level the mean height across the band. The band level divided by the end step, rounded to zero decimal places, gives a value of -27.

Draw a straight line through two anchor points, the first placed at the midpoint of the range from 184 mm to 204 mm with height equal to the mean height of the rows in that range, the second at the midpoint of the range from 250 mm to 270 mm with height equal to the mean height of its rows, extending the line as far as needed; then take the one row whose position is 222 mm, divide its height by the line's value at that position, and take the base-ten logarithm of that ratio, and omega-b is 0.08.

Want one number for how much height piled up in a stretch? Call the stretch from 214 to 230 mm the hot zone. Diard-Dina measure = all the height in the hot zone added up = 60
